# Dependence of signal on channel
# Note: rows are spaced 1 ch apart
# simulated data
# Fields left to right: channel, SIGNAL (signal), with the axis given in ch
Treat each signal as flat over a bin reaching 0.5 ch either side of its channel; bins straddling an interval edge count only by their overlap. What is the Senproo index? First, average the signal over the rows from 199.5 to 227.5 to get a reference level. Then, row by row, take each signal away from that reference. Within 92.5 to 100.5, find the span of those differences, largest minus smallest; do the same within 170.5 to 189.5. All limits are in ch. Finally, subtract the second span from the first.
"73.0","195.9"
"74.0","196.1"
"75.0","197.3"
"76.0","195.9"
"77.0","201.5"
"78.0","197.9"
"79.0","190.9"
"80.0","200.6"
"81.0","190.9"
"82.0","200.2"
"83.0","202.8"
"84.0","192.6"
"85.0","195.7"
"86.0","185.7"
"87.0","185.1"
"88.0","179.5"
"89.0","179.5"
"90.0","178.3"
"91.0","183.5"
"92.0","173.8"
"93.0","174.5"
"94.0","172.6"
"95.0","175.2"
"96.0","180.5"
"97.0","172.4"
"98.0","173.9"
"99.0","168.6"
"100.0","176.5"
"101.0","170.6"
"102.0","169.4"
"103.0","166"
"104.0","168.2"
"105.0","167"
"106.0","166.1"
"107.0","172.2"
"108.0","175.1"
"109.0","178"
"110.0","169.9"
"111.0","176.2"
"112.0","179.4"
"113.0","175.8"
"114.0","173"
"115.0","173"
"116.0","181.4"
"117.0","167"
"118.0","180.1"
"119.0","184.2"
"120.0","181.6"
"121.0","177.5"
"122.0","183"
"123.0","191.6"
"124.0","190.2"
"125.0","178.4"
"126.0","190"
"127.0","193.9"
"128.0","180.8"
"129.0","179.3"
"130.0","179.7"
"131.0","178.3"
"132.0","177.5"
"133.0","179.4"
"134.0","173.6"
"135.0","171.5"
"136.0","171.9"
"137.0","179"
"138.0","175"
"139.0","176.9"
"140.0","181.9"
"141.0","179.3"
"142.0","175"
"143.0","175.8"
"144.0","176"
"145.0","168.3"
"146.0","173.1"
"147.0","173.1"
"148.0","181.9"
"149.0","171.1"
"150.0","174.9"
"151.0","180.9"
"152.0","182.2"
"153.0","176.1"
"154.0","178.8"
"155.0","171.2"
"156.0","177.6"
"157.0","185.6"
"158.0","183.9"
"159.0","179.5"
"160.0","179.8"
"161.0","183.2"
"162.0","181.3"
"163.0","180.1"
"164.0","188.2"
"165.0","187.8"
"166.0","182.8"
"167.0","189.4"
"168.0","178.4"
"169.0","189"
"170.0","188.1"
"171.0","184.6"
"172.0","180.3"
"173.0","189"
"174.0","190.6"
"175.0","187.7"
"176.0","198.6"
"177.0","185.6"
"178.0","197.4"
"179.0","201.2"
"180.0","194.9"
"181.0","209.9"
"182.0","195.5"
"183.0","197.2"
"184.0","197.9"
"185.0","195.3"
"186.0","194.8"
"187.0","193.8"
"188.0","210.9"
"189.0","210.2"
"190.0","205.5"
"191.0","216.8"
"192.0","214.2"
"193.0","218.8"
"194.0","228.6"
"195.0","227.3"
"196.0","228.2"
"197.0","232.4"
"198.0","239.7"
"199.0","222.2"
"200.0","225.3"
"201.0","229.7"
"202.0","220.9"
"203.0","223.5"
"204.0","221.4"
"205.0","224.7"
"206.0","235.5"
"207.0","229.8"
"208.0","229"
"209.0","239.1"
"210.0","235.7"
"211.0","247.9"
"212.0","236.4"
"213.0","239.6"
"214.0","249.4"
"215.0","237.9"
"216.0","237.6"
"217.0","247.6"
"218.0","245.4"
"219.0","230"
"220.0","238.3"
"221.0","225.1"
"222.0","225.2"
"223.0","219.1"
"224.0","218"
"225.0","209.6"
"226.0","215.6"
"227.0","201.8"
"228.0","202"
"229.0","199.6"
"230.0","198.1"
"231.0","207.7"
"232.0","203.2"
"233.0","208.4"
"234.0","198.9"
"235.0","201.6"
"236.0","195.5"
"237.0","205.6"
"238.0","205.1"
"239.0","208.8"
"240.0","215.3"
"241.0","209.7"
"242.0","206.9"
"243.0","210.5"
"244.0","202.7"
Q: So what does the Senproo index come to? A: -19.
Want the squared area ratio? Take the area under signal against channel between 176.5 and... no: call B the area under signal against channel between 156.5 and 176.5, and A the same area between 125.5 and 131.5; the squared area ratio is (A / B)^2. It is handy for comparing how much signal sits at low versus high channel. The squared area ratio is 0.1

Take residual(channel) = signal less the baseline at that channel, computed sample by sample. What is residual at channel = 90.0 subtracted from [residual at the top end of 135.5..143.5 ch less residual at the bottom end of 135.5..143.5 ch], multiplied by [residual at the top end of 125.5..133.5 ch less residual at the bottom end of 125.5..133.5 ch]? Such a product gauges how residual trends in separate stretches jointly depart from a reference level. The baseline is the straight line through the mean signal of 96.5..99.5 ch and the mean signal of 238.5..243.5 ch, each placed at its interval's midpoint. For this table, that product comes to 85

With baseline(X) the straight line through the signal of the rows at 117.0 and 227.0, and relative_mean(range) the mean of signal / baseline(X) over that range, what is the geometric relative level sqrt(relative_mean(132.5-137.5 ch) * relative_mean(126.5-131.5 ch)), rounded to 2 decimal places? 1.04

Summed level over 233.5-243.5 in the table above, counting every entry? 2058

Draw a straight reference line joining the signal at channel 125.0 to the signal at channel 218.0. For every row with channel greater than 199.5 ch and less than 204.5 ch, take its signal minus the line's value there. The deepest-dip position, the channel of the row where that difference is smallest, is 204.0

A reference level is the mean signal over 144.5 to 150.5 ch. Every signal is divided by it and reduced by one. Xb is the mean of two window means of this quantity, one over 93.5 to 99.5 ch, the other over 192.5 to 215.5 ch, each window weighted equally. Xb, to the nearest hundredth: 0.17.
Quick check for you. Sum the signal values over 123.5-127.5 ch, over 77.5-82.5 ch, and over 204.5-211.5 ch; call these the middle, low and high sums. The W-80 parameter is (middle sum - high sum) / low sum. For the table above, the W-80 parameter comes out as -0.9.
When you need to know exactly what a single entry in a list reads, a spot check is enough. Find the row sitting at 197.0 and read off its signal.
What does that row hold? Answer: 232.4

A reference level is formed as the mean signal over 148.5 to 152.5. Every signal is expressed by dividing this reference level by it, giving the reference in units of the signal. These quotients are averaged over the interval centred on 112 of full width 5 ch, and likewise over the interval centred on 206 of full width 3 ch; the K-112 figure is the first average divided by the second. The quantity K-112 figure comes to 1.32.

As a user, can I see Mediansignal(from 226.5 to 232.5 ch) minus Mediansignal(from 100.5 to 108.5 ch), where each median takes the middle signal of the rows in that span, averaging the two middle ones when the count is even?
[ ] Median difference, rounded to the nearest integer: 33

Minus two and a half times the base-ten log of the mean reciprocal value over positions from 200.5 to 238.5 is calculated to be 5.86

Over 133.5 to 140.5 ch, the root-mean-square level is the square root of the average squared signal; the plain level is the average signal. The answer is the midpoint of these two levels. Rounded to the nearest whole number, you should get 176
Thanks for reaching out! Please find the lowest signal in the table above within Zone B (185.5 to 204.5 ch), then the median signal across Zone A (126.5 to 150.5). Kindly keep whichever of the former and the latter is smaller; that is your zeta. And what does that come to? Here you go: 176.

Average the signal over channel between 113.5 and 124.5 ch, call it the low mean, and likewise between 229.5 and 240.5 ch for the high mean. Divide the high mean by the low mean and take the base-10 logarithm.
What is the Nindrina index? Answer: 0.055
